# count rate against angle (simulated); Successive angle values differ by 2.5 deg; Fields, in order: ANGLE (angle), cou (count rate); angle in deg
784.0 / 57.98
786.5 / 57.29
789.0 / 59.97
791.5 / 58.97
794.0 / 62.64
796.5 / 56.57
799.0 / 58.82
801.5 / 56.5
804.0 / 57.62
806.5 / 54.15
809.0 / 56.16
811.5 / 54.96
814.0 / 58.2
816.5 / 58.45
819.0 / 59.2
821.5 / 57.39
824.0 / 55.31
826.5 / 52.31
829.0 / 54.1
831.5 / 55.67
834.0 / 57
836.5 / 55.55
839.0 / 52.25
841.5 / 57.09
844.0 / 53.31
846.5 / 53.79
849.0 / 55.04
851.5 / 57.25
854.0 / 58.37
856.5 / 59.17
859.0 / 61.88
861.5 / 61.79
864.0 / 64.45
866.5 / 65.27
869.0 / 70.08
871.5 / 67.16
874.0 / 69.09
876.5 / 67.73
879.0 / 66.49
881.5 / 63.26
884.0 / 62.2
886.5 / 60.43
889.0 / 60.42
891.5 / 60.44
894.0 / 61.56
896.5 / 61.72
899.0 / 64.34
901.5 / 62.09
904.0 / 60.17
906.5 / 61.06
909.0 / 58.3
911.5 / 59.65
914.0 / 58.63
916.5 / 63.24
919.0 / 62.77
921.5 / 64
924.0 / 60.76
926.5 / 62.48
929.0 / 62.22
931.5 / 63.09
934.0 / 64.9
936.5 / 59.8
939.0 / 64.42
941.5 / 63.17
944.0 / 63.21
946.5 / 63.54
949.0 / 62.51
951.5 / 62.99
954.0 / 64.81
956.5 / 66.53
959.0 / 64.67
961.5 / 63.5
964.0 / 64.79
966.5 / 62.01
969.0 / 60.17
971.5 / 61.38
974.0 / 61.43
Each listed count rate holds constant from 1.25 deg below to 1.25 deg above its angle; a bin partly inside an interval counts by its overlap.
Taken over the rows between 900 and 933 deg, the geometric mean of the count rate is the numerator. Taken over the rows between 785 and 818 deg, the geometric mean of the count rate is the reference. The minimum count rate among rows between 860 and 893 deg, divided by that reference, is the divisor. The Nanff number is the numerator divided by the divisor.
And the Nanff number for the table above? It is 58.6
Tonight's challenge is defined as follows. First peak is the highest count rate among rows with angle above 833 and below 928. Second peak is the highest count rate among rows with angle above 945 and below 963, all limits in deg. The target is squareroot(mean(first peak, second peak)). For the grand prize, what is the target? 8.26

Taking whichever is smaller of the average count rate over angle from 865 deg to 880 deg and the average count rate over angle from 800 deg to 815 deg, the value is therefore 56.3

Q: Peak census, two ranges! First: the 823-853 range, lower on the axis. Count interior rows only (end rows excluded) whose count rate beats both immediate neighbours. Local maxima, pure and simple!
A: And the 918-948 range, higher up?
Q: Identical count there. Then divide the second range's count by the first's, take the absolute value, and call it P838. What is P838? 2.0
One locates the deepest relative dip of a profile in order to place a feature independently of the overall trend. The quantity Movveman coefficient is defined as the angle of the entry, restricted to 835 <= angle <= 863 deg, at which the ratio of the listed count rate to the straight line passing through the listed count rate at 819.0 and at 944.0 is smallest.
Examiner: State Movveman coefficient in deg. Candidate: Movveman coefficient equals 839.0 deg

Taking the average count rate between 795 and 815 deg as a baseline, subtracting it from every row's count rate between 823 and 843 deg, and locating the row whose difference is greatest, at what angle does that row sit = 841.5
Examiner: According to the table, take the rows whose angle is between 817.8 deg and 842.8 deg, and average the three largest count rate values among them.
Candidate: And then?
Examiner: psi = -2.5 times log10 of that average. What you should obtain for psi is -4.41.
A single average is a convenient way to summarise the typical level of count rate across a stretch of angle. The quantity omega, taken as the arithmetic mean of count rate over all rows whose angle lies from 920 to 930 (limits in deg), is 62.4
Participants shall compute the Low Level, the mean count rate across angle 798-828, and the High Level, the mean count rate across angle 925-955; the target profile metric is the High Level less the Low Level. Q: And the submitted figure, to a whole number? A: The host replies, 7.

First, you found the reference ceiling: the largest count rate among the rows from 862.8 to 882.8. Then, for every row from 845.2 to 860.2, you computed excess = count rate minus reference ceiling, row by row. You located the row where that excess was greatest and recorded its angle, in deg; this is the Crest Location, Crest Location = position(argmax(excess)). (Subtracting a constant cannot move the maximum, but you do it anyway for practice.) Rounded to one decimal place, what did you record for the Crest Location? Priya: 859.0 deg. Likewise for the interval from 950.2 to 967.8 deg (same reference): 956.5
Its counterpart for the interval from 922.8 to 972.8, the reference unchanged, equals 956.5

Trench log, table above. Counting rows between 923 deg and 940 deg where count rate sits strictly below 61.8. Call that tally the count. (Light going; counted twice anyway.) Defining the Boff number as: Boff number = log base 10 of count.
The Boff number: 0.30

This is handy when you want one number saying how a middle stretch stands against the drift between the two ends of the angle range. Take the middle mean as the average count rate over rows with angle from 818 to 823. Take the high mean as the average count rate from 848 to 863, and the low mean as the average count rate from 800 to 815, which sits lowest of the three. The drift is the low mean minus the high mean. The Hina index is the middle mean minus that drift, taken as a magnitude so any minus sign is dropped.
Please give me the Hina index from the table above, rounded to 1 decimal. 60.9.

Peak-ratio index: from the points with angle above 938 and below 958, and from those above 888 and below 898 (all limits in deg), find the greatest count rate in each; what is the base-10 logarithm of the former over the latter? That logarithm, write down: 0.033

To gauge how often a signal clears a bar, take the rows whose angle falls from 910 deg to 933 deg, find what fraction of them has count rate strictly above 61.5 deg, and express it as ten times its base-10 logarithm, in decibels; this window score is -1.8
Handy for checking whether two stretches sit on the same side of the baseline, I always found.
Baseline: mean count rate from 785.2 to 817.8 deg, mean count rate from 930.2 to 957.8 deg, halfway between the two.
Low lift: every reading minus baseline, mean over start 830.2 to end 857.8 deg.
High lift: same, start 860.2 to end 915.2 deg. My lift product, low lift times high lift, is -11.4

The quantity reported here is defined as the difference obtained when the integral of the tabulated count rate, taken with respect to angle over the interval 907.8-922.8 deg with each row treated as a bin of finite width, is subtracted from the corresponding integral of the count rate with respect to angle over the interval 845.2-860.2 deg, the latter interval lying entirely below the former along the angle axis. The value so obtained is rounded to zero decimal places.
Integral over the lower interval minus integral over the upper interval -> -53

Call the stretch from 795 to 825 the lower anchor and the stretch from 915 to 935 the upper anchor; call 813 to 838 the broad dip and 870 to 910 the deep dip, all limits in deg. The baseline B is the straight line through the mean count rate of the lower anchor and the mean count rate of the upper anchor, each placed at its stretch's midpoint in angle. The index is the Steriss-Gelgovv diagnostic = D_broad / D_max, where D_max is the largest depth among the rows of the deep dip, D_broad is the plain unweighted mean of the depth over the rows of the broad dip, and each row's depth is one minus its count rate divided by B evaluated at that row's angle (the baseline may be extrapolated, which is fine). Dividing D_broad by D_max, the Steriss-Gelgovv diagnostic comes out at 0.4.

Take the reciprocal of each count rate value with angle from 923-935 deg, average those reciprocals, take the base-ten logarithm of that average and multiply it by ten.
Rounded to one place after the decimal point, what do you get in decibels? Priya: -18.0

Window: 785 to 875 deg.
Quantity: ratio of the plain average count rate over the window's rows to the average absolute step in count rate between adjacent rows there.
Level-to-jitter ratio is 26.6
